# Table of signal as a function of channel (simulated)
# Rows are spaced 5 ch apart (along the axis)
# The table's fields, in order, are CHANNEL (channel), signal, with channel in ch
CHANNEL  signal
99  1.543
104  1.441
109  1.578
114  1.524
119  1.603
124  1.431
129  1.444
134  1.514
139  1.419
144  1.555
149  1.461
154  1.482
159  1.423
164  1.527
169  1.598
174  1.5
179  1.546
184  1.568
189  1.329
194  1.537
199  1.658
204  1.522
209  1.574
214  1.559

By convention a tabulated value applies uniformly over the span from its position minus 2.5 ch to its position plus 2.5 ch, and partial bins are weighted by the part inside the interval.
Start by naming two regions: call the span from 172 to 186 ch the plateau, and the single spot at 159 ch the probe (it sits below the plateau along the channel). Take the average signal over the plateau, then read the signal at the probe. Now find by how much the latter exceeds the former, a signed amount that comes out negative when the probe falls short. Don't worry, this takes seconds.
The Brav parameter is -0.12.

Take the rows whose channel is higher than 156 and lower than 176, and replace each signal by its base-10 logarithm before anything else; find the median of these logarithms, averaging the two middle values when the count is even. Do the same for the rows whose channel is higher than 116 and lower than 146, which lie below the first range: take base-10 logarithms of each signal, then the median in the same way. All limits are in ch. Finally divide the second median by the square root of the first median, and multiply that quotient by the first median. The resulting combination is 0.072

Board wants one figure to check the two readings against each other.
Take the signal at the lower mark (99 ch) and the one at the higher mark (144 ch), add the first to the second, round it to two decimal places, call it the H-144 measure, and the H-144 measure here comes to 3.10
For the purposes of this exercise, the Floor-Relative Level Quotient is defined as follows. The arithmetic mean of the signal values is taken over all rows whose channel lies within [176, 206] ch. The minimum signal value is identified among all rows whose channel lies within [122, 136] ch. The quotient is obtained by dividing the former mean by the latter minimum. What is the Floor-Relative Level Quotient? 1.067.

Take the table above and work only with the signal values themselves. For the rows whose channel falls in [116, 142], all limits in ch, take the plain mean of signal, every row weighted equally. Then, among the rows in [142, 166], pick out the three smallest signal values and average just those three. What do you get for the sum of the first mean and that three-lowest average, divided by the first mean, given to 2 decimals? 1.98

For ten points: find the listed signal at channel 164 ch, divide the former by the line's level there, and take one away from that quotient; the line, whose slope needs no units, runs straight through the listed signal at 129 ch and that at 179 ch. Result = 0.008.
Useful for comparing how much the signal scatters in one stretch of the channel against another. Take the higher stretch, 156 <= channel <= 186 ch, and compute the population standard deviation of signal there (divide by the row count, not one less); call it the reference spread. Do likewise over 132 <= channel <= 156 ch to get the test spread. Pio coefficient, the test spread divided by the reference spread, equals 0.83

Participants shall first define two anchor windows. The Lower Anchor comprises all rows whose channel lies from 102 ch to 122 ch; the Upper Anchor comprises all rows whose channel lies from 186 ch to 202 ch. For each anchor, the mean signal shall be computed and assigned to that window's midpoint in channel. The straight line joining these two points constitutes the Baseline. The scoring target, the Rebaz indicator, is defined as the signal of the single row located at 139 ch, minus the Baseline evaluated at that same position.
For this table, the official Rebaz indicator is -0.11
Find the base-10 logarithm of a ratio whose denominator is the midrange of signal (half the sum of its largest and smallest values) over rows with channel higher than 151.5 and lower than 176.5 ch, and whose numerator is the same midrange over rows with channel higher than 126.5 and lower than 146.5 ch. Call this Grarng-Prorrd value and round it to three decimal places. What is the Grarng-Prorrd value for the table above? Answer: -0.007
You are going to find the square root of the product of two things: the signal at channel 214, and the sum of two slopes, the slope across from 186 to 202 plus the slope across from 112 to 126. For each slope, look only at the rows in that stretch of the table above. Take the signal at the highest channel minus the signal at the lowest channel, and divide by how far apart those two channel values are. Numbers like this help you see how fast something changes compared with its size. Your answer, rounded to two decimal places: 0.19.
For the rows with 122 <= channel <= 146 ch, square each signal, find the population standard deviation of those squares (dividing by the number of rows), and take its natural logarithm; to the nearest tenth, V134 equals -1.9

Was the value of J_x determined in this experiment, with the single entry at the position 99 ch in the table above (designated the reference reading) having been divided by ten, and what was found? 0.154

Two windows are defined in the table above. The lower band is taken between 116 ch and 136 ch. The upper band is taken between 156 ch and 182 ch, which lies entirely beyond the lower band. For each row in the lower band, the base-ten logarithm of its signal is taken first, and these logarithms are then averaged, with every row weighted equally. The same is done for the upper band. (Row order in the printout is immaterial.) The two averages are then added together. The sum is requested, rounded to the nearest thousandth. 0.356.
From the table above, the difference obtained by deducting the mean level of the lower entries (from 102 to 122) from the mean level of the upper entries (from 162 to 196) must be -0.02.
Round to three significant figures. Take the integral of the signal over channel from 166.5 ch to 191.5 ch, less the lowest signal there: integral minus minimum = 36.4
